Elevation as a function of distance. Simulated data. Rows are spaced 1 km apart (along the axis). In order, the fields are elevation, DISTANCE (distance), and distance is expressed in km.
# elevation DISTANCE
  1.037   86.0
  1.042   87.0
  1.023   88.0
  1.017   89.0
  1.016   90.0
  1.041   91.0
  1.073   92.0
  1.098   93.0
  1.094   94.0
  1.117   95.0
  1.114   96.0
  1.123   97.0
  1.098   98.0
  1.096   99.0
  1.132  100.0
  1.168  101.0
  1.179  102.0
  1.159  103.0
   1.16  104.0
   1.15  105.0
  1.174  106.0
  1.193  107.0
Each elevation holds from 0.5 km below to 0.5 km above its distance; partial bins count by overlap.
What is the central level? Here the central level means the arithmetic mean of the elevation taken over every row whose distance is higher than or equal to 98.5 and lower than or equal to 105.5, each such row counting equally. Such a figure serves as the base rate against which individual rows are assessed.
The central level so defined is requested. 1.15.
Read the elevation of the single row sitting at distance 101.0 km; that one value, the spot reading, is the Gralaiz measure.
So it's 1.168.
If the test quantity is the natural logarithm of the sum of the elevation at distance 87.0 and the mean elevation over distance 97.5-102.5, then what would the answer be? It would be 0.78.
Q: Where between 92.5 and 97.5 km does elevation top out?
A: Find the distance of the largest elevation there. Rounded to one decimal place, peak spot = 97.0 km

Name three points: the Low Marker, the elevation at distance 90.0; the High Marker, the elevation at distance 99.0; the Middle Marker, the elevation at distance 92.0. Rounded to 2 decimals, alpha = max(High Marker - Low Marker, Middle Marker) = 1.07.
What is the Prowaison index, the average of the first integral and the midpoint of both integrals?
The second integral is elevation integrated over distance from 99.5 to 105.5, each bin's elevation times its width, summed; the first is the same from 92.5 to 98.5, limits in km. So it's 6.7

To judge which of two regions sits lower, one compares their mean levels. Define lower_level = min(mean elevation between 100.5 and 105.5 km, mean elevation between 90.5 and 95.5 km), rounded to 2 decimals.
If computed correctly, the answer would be 1.08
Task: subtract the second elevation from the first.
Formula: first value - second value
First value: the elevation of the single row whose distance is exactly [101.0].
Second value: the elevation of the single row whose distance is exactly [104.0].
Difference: 0.01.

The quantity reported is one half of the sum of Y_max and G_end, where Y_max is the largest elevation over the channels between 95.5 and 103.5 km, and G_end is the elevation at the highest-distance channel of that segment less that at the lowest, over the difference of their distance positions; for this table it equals 0.593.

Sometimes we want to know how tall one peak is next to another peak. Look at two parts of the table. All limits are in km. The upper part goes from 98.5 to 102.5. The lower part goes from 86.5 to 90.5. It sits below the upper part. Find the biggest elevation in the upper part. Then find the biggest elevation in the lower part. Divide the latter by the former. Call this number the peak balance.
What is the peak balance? 0.884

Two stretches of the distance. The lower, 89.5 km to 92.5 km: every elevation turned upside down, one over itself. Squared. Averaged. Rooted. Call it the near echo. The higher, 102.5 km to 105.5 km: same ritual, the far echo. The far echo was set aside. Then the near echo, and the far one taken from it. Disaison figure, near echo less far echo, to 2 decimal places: 0.09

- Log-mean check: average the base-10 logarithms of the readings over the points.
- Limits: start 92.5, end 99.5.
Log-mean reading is 0.044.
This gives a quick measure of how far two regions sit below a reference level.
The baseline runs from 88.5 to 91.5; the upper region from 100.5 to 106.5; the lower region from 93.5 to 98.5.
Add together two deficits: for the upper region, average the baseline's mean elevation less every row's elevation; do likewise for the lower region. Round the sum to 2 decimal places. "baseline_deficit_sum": -0.22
